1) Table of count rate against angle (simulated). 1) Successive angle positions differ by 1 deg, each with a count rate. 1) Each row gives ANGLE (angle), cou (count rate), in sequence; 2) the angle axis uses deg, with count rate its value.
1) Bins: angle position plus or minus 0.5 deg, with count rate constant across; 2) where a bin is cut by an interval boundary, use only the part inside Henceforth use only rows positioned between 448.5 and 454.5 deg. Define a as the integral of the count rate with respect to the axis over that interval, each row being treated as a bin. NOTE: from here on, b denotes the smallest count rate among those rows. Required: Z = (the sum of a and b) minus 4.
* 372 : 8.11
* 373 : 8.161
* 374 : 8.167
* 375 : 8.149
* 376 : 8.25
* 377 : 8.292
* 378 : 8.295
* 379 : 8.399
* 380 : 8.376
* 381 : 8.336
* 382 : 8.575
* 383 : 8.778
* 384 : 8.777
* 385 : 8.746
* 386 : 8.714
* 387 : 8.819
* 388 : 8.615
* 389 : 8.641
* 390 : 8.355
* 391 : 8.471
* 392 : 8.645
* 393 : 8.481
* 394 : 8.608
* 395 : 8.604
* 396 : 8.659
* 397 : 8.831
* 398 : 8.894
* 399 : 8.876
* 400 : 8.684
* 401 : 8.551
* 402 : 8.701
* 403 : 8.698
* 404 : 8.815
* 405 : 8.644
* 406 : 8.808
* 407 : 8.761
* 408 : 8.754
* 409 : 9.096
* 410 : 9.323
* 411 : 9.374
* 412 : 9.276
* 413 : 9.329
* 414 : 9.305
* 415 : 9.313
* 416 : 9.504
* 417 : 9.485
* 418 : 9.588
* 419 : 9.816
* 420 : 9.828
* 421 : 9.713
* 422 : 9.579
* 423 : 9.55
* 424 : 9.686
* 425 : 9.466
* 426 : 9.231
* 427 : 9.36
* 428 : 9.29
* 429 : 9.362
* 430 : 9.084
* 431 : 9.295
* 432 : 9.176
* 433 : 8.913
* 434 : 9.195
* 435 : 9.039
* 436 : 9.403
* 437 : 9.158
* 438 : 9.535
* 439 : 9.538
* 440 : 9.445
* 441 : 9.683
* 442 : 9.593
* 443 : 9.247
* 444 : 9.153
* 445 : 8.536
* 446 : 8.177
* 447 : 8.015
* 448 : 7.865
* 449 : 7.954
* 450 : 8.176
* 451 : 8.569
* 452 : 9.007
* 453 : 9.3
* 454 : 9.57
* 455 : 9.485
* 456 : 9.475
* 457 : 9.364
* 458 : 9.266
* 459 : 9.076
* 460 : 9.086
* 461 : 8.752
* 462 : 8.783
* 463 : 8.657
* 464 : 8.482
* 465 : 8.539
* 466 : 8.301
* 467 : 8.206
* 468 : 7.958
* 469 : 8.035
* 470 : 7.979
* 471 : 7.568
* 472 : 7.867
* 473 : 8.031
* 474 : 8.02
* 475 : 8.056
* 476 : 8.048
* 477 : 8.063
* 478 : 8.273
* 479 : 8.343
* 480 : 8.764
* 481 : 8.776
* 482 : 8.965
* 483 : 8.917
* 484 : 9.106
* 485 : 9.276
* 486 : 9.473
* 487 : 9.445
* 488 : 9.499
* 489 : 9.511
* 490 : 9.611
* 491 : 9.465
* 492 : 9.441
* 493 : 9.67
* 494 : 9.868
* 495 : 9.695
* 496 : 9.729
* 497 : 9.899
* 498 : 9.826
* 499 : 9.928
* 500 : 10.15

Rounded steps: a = 52.6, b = 7.954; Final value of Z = 57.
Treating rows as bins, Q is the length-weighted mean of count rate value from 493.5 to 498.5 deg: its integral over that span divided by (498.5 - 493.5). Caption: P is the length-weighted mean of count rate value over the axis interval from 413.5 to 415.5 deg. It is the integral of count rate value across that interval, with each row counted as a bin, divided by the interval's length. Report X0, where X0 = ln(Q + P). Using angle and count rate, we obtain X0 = 2.950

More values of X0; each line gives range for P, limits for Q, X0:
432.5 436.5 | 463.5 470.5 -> 2.854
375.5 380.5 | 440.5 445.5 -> 2.866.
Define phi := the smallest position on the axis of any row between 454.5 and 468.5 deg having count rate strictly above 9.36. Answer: 455 deg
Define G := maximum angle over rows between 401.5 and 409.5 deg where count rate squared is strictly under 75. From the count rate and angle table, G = 405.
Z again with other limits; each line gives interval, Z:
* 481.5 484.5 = 32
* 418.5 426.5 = 82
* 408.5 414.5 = 61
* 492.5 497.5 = 55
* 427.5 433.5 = 60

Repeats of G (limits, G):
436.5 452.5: 451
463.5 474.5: 474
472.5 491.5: 479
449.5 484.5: 479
